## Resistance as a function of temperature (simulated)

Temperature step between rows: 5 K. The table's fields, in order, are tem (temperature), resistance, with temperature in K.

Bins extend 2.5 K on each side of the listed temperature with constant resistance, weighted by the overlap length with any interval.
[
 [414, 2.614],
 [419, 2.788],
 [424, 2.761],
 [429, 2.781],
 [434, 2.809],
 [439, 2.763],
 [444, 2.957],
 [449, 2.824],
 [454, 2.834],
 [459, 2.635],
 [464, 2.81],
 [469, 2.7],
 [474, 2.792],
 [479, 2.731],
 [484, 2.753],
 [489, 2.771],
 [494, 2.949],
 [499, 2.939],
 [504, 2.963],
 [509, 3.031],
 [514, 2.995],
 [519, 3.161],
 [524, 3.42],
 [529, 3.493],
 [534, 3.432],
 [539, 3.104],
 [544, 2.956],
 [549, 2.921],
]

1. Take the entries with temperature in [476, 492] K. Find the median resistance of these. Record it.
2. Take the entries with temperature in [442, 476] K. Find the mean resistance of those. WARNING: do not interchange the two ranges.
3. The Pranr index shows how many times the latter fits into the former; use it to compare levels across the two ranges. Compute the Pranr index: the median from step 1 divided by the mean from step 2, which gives 0.99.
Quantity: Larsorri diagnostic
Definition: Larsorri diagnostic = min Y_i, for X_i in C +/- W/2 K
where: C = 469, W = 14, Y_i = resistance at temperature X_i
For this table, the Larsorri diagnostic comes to 2.7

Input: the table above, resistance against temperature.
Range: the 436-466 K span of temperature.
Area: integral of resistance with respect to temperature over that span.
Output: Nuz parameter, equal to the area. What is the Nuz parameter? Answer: 84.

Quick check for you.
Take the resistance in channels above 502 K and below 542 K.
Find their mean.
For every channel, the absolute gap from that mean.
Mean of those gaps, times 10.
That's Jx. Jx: 1.86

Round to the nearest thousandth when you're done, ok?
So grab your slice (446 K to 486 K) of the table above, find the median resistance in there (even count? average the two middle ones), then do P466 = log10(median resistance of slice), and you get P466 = 0.443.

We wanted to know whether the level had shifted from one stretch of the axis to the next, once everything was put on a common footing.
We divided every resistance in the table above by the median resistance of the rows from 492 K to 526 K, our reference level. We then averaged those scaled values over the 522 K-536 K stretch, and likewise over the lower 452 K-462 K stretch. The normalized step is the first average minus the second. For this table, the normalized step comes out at 0.24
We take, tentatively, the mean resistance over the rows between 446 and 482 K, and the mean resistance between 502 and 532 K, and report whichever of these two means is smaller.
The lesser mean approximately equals 2.76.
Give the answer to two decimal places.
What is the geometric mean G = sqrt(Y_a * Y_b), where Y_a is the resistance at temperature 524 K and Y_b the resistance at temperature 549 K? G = 3.16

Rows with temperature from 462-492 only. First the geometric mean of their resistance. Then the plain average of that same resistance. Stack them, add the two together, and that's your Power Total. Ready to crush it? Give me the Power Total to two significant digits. 5.5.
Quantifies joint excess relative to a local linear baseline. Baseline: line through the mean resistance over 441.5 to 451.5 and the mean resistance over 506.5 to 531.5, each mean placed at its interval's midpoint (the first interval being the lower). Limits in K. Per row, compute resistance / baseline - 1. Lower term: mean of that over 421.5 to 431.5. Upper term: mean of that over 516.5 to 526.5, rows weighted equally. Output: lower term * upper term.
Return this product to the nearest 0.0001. -0.0002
